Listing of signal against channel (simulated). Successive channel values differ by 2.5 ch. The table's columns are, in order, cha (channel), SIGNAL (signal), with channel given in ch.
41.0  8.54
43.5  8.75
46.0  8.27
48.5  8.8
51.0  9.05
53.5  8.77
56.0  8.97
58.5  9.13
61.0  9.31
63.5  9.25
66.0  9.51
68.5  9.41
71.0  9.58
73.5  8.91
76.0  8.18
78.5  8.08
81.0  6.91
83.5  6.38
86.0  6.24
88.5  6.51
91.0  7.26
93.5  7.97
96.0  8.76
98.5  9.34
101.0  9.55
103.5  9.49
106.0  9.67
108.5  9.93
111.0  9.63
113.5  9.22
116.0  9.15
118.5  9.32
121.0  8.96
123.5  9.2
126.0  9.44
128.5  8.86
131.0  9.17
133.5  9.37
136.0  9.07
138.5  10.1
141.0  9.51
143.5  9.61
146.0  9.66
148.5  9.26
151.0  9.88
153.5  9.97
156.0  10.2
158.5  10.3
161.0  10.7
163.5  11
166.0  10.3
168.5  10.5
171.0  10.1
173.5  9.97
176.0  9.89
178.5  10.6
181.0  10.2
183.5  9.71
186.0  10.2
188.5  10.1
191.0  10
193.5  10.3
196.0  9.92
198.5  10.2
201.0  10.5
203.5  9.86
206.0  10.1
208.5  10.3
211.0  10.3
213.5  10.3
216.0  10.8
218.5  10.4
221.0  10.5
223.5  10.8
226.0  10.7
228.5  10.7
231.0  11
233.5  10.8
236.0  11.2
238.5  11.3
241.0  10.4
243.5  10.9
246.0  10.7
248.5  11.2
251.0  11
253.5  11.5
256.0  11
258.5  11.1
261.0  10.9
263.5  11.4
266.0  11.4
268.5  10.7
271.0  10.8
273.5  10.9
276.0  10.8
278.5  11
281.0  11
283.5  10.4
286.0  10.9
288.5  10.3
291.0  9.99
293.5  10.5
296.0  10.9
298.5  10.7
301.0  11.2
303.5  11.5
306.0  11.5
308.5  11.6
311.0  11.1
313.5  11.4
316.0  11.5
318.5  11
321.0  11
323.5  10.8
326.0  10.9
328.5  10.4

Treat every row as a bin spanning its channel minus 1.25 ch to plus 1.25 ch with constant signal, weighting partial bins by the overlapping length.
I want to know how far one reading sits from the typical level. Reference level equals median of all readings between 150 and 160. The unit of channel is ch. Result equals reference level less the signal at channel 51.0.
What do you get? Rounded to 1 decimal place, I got 1.0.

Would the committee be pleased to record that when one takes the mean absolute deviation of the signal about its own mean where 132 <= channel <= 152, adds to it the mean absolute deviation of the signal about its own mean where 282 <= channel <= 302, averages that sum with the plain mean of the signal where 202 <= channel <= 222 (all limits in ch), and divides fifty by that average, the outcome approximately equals 9.18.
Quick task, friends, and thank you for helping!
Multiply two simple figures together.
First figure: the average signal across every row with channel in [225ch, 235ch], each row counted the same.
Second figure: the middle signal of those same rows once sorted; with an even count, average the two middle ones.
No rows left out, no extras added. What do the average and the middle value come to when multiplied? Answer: 116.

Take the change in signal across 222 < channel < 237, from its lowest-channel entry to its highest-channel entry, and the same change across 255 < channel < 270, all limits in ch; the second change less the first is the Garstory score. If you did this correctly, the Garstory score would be -0.7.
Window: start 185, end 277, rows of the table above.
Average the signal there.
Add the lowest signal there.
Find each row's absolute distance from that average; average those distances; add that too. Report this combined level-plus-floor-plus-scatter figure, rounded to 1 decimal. 20.9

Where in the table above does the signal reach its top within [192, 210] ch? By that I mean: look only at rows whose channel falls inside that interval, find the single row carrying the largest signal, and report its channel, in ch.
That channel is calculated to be 201.0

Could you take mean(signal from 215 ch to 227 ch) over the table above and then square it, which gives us 113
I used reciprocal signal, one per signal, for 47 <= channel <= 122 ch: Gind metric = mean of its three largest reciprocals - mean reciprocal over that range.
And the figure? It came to 0.040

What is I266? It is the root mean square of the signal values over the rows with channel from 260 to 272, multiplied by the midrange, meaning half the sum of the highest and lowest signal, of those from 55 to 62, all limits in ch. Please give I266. 101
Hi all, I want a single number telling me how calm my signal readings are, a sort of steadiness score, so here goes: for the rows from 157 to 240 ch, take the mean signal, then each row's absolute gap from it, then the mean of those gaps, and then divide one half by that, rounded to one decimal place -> 1.5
